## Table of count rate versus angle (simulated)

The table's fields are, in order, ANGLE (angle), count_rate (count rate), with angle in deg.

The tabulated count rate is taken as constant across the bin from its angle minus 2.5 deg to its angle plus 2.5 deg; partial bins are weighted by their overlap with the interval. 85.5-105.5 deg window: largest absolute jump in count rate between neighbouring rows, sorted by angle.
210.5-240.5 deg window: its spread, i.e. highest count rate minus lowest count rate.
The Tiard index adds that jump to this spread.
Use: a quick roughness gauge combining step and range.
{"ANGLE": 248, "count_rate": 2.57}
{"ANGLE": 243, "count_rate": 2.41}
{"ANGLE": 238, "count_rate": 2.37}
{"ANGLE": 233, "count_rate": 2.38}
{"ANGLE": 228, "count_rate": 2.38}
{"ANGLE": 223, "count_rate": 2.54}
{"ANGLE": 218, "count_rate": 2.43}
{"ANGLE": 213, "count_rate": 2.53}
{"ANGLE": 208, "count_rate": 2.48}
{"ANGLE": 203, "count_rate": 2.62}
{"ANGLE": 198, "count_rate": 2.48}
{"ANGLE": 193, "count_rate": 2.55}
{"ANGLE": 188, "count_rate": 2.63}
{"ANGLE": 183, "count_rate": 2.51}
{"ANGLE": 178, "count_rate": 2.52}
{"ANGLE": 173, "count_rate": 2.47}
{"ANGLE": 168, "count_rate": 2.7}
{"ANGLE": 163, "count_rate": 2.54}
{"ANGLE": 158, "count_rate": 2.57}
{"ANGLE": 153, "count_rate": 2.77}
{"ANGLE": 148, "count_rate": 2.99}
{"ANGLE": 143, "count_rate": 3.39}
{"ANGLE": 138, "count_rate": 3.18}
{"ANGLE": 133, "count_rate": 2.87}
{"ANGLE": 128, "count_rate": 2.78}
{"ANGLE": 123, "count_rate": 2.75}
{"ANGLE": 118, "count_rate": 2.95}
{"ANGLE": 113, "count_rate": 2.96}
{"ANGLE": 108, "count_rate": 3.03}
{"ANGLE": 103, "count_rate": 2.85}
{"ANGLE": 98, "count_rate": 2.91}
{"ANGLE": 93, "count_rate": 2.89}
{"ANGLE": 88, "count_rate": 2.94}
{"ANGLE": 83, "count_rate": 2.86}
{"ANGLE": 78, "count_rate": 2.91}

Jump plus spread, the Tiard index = 0.23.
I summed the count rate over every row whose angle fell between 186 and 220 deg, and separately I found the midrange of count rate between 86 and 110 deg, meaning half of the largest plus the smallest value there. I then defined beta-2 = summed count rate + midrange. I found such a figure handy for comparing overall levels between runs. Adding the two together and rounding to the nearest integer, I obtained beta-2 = 21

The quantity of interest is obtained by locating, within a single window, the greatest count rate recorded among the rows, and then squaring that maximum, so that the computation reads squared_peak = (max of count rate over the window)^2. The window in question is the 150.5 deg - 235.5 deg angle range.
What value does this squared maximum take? 7.7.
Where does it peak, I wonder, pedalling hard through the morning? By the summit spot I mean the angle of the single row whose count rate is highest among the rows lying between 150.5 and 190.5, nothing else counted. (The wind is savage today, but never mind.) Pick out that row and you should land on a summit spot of 153 deg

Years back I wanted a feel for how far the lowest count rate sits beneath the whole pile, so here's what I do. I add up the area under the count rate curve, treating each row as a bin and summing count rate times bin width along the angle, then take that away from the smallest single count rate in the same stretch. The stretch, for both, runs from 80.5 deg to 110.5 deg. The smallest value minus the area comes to -85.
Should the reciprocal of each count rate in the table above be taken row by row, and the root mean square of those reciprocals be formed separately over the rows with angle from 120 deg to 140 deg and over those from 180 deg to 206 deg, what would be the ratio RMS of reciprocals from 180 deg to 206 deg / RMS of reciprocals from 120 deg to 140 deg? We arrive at 1.13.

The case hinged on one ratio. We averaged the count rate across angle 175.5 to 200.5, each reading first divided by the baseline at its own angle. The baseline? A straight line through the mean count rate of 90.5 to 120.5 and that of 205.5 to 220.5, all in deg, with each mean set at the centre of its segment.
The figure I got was 0.982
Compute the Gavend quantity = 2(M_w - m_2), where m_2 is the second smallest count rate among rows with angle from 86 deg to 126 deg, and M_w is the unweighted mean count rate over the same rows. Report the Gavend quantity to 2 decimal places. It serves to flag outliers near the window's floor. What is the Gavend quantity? 0.12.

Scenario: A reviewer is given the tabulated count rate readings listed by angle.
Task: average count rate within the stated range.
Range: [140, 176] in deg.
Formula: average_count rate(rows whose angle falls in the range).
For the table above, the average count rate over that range 2.78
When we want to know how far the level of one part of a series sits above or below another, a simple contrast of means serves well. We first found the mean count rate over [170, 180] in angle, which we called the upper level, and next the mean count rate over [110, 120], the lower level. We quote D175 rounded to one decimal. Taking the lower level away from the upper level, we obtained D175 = -0.5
